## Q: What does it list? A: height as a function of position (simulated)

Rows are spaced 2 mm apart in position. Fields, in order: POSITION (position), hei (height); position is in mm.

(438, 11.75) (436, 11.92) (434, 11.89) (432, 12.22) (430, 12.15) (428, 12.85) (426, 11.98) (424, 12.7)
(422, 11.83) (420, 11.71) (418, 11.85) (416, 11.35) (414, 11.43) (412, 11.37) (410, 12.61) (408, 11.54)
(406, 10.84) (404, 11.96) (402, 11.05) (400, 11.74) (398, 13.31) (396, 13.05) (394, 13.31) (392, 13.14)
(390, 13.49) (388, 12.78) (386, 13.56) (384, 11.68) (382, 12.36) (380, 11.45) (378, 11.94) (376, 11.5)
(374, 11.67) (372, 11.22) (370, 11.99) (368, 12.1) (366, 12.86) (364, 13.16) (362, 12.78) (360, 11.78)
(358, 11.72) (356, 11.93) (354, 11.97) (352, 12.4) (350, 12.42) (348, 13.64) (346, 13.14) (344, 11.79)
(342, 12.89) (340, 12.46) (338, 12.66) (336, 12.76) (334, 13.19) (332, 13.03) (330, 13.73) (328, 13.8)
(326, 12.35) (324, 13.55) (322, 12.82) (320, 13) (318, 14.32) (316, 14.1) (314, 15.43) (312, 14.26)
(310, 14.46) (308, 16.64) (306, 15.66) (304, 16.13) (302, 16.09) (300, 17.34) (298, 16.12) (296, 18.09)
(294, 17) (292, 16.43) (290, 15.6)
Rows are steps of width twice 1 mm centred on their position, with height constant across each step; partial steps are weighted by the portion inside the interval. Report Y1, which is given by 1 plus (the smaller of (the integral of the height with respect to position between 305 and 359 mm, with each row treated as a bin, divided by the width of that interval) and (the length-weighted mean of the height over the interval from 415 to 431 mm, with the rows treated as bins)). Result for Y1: 13.1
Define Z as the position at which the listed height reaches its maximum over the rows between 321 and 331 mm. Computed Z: 328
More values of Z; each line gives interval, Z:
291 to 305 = 296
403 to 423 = 410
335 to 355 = 348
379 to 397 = 386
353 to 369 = 364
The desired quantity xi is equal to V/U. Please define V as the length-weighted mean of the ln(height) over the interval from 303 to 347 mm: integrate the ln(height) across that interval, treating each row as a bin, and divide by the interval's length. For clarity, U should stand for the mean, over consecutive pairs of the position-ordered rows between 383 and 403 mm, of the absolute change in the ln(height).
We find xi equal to 44.7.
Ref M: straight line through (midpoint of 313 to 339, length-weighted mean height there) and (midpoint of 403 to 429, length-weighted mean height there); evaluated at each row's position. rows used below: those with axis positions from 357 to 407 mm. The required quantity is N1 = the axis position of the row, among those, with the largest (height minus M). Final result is 390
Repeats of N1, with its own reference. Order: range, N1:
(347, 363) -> 348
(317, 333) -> 318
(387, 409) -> 390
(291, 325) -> 296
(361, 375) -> 364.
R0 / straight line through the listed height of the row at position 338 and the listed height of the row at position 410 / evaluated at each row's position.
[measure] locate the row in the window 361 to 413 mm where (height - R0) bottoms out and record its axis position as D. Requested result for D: 406 mm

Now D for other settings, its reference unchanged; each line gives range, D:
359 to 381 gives 372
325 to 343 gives 326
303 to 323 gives 322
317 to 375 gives 372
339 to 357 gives 344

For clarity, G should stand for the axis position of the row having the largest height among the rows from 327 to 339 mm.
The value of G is 328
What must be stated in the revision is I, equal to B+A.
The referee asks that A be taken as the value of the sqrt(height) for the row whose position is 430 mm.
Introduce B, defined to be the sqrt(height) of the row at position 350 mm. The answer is 7.0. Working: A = 3.49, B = 3.52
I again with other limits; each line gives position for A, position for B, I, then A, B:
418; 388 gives 7.0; 3.44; 3.57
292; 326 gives 7.6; 4.05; 3.51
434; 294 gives 7.6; 3.45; 4.12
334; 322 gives 7.2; 3.63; 3.58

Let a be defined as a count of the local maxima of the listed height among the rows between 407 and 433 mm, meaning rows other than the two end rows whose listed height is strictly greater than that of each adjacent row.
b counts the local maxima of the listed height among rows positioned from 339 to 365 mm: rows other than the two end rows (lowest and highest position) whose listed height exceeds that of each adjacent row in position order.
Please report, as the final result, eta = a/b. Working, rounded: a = 5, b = 2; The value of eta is 2.50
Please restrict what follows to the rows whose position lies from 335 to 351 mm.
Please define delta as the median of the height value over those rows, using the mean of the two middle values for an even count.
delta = 12.7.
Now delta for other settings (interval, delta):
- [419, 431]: 12.1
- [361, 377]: 12.0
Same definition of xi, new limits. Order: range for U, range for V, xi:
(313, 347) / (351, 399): 48.3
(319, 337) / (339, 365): 53.7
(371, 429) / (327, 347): 47.7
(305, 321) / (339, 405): 35.5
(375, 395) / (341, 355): 44.3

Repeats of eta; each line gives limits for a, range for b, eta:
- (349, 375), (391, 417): 0.20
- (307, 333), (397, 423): 1.00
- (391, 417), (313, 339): 1.25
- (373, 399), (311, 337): 1.00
